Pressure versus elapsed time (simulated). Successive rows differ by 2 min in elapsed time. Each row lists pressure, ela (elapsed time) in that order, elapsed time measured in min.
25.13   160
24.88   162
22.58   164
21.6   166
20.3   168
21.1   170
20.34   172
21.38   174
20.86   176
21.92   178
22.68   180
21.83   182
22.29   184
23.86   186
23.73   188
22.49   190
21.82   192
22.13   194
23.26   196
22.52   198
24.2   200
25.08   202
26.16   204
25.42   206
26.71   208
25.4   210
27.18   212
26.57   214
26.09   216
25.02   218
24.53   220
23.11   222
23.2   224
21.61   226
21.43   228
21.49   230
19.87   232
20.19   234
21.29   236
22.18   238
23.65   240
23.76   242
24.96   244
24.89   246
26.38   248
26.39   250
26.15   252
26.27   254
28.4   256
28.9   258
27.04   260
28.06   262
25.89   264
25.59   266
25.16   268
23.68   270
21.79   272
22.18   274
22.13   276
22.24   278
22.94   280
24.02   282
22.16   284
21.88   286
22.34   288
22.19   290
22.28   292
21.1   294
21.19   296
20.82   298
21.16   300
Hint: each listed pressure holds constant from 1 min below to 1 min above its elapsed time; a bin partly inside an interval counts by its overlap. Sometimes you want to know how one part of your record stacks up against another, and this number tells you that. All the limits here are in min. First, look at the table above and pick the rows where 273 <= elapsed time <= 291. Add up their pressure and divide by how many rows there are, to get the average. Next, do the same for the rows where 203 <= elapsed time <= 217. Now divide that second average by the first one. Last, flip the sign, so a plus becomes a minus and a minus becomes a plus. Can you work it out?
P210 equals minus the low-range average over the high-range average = -1.17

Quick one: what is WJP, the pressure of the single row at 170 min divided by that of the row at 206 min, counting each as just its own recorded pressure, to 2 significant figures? 0.83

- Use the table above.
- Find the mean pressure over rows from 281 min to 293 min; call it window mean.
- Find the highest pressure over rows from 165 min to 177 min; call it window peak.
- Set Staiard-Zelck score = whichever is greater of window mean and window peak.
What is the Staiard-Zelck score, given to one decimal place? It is 22.5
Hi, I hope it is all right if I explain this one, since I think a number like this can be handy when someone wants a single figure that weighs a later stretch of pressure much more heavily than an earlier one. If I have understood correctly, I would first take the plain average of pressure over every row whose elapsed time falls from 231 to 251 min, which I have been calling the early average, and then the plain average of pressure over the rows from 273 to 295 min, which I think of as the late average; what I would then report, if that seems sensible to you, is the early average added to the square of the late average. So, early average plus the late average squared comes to 521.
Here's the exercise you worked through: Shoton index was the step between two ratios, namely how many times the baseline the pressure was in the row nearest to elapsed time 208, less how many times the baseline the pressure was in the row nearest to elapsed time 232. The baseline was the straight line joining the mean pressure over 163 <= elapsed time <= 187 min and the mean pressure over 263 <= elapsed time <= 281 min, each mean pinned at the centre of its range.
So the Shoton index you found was 0.3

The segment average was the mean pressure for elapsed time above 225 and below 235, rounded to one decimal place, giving 20.9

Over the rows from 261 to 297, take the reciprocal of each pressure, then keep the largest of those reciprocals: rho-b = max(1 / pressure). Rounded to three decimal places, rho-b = 0.047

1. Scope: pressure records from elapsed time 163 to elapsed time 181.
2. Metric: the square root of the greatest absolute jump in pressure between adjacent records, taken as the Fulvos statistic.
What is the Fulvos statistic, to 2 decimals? 1.14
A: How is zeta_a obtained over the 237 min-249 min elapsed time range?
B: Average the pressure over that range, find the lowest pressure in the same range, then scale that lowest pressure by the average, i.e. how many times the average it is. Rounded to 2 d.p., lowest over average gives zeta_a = 0.91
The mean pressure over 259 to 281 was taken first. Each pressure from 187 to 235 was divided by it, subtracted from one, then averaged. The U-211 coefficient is 0.02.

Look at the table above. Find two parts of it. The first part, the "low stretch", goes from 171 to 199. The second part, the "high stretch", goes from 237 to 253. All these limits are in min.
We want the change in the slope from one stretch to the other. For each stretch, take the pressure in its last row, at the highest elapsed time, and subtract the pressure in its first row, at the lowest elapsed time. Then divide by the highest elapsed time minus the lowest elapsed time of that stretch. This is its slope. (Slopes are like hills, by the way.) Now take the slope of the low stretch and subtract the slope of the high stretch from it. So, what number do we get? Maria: -0.20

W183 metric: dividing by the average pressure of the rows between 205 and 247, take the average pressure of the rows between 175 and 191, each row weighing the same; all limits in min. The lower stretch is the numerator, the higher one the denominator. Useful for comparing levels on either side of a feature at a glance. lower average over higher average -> 0.946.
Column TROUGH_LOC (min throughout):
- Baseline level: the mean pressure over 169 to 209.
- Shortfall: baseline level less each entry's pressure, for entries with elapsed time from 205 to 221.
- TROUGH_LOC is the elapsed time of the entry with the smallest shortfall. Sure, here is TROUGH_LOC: 212 min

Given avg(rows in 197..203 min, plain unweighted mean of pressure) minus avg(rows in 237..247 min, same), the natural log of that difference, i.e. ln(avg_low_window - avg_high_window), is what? -3.1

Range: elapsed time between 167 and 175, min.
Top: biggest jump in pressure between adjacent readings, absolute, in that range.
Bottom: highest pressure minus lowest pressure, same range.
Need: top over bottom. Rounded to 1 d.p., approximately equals 1.0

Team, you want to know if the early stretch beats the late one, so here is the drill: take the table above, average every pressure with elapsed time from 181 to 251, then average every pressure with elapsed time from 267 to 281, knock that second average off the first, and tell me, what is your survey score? 1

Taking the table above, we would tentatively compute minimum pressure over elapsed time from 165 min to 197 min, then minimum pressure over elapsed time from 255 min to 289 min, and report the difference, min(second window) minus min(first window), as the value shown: 1.5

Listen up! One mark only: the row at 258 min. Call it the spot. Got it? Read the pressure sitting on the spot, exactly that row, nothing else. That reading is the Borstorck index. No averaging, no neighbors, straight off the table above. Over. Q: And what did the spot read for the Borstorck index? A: 28.9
